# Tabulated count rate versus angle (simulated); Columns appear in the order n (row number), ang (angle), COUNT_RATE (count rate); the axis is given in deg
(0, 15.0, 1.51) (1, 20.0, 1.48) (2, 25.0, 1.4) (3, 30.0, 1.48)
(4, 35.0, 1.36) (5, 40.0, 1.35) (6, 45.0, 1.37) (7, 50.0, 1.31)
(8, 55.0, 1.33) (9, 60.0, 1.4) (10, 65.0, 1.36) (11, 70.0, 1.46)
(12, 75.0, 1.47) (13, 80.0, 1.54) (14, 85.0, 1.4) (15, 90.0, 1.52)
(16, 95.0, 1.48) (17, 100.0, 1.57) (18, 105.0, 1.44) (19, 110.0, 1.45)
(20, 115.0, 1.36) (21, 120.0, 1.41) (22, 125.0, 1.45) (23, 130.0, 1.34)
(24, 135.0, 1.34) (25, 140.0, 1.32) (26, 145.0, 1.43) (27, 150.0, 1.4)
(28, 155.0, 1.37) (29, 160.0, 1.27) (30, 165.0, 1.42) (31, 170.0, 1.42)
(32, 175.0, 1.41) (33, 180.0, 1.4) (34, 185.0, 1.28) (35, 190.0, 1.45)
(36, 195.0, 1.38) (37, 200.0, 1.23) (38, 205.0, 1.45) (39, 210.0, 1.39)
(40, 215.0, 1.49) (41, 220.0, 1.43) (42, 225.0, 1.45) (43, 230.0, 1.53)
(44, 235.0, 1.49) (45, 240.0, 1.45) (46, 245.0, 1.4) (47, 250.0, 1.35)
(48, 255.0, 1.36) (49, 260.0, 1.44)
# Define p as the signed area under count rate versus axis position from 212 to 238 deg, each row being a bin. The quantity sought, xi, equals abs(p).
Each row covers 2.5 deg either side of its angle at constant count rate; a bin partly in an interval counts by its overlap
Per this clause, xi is 38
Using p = 38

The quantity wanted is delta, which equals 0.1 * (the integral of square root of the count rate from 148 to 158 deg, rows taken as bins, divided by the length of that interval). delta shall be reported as 0.117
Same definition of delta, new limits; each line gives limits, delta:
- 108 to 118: 0.118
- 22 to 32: 0.120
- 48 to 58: 0.115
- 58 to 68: 0.118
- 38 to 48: 0.117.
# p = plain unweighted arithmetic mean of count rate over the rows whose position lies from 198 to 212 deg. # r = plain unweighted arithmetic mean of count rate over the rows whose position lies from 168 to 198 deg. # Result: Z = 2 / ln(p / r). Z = -82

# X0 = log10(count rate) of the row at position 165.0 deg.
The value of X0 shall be 0.152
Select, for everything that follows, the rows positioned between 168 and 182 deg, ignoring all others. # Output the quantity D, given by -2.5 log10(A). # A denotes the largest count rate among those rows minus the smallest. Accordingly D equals 4.2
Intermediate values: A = 0.020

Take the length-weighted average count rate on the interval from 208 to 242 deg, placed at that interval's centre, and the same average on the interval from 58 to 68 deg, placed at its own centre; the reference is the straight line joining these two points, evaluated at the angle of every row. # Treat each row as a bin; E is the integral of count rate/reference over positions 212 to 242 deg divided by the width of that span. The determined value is 1.01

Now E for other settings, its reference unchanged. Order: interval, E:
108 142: 0.98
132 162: 0.95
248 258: 0.92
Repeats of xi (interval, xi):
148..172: 33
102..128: 37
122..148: 36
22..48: 36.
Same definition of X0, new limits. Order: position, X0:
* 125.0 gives 0.161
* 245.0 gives 0.146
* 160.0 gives 0.104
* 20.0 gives 0.170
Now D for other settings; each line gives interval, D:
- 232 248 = 2.6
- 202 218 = 2.5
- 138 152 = 2.4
